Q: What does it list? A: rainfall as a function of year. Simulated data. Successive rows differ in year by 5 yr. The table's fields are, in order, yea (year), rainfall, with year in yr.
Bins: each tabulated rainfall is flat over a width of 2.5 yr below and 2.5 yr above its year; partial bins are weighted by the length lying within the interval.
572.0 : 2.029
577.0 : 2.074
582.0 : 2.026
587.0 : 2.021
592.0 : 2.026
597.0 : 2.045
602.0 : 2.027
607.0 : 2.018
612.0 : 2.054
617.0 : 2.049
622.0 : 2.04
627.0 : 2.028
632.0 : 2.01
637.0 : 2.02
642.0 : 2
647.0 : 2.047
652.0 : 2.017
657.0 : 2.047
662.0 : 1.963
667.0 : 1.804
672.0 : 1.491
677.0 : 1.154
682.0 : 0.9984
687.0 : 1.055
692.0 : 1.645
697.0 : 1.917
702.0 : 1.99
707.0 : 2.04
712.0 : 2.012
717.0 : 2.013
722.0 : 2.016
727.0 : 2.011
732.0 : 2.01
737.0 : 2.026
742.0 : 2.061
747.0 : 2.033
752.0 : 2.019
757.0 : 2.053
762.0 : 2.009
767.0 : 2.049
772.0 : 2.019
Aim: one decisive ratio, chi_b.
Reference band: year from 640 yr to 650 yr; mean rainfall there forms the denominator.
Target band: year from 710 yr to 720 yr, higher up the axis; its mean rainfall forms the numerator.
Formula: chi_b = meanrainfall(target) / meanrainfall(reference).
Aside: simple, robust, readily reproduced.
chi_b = 0.99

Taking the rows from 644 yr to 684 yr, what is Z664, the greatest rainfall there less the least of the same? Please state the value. 1.05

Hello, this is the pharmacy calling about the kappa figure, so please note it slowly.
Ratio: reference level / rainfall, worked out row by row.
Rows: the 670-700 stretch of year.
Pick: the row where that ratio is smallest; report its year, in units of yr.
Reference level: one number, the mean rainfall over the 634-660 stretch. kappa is 697.0 yr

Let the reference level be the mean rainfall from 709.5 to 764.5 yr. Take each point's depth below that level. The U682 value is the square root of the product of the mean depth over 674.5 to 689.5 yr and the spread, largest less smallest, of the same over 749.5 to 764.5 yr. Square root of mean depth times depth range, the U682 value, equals 0.20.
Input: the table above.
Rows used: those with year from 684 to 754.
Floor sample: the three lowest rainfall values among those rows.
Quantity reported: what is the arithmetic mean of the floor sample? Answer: 1.5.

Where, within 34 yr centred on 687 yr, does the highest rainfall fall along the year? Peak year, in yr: 702.0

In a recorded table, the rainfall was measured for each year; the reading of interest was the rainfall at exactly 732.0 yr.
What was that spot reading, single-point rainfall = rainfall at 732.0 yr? 2.01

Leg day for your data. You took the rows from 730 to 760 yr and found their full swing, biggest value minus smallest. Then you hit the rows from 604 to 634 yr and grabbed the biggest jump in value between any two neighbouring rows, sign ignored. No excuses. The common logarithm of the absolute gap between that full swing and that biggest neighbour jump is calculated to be -1.8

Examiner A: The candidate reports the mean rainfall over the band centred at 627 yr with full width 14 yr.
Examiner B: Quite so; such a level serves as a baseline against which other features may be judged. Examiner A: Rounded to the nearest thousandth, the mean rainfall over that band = 2.026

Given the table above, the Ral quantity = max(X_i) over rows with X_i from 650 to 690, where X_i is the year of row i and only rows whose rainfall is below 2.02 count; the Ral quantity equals 687.0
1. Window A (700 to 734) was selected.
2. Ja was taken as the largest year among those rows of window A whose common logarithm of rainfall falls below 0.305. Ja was 732.0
